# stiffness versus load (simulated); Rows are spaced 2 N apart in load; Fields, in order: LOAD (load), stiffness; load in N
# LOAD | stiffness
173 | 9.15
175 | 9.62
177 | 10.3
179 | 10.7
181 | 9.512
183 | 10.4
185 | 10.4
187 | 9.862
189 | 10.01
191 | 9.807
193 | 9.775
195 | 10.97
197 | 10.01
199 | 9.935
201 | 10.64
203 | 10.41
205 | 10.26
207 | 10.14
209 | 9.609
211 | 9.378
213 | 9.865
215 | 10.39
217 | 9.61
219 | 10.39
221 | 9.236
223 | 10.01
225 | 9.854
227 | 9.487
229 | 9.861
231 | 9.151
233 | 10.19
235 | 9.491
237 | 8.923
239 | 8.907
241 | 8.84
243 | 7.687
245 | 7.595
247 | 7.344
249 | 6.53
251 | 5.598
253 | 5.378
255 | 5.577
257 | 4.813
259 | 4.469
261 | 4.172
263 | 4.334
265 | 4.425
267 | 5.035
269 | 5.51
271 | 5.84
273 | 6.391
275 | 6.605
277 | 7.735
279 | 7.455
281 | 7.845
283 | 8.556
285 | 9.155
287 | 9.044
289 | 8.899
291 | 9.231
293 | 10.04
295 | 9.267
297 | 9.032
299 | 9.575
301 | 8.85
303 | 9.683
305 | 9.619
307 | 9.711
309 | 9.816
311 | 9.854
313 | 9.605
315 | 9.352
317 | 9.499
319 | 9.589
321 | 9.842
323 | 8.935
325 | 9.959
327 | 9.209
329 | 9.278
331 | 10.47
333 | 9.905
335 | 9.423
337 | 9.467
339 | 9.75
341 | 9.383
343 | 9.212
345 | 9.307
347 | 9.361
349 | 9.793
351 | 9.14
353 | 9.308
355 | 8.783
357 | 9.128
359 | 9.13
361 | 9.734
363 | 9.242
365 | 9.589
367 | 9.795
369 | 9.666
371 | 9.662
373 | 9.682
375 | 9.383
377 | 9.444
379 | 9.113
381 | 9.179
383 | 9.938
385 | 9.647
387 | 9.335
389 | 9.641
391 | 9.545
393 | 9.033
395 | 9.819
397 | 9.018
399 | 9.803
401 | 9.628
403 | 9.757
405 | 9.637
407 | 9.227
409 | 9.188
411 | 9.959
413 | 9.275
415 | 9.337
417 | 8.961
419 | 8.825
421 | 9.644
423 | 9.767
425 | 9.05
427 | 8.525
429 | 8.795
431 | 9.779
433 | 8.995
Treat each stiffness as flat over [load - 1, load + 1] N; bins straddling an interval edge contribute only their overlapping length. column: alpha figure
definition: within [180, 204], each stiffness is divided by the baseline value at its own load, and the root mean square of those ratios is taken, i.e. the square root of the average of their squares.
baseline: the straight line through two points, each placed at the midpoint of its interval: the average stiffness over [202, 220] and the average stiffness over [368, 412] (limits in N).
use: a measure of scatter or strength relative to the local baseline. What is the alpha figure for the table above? 1.01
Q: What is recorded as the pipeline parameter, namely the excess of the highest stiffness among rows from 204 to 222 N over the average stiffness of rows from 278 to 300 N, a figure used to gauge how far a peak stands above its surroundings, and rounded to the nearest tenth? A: 1.5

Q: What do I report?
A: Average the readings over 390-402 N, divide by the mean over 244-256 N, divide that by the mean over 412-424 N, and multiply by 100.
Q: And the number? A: 16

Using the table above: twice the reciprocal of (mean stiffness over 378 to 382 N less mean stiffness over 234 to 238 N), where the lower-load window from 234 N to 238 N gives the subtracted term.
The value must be -33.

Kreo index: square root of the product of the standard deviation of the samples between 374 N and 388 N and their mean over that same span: 1.6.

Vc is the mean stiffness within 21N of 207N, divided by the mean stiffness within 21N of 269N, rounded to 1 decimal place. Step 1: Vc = 1.6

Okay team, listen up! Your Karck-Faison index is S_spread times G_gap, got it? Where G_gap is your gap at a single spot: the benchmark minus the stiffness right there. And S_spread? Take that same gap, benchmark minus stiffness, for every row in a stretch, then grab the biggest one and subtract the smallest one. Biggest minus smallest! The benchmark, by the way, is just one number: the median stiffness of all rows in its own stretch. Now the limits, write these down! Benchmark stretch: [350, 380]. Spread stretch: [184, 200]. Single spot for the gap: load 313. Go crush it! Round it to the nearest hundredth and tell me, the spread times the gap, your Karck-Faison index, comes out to -0.27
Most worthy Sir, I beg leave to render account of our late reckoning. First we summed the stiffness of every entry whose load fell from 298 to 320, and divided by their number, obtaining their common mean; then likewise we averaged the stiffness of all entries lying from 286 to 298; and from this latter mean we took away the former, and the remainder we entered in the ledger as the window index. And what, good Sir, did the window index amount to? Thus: 0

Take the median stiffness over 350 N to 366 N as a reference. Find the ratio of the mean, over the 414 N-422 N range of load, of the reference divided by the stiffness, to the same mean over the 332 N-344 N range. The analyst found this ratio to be 1.04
